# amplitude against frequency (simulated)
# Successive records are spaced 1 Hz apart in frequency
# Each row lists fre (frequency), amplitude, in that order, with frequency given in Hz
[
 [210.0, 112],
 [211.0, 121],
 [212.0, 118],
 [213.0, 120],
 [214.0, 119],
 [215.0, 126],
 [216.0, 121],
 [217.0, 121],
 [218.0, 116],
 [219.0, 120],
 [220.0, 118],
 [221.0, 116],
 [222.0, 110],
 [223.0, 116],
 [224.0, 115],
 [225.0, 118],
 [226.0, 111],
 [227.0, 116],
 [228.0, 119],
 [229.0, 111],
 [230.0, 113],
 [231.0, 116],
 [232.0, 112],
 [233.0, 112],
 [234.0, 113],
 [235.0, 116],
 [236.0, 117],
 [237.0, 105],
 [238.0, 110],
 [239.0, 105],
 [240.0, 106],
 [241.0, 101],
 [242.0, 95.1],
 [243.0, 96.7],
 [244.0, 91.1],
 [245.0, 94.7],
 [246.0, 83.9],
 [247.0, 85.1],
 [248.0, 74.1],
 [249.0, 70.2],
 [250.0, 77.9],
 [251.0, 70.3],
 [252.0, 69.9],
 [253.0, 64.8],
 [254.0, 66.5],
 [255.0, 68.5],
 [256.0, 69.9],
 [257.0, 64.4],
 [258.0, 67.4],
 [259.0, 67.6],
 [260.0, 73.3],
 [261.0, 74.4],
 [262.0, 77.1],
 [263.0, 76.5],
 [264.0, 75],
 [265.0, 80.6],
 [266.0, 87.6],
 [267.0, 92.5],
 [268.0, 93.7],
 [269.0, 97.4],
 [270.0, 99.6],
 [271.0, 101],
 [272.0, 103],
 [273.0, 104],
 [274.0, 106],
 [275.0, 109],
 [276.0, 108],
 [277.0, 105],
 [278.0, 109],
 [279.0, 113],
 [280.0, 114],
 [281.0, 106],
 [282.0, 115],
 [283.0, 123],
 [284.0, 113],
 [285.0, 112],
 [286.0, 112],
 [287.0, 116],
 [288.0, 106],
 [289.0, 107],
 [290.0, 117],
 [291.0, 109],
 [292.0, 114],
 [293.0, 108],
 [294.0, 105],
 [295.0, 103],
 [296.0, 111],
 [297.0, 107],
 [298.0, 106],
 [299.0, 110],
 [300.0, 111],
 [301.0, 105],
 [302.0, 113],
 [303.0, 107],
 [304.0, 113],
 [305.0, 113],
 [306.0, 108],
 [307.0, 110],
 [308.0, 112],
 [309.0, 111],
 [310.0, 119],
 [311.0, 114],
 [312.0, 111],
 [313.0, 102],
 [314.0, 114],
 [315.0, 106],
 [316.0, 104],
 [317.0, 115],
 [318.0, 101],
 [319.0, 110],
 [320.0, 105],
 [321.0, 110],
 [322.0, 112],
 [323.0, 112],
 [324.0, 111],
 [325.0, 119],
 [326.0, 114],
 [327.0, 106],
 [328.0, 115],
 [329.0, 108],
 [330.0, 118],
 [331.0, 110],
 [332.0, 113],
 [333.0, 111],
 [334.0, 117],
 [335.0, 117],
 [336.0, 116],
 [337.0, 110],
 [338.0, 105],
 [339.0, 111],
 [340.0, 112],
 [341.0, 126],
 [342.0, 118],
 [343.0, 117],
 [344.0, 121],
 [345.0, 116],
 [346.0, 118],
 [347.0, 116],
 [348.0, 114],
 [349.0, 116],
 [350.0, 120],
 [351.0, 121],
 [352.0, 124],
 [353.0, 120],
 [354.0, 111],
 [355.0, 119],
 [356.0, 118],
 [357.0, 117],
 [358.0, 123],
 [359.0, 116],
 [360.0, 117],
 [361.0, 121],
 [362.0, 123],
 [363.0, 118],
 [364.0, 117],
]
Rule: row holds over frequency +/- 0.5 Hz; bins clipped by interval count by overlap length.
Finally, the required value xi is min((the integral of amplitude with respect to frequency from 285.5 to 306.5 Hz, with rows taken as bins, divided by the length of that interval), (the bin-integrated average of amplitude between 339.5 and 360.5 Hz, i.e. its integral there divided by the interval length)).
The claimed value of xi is 110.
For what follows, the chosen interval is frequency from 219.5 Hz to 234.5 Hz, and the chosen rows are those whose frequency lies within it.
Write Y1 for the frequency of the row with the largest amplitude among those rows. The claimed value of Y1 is 228.0 Hz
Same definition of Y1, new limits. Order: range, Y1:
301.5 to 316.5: 310.0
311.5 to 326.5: 325.0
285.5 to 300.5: 290.0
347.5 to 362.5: 352.0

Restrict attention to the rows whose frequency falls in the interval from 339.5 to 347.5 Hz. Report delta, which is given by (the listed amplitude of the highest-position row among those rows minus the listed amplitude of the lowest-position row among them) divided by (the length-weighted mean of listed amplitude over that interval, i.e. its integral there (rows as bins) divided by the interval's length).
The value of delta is 0.03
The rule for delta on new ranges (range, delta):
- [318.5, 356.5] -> 0.07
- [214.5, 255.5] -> -0.56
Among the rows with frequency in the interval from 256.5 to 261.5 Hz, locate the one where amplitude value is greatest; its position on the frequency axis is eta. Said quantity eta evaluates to 261.0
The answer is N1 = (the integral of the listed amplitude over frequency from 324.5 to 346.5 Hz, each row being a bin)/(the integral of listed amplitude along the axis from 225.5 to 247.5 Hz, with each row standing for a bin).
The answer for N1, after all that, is 1.08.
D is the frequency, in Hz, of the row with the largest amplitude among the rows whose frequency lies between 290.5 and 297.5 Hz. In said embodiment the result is 292.0 Hz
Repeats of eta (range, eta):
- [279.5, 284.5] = 283.0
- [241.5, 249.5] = 243.0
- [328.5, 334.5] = 330.0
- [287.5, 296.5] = 290.0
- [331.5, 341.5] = 341.0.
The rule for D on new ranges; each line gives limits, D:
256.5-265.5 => 265.0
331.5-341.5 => 341.0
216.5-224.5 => 217.0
